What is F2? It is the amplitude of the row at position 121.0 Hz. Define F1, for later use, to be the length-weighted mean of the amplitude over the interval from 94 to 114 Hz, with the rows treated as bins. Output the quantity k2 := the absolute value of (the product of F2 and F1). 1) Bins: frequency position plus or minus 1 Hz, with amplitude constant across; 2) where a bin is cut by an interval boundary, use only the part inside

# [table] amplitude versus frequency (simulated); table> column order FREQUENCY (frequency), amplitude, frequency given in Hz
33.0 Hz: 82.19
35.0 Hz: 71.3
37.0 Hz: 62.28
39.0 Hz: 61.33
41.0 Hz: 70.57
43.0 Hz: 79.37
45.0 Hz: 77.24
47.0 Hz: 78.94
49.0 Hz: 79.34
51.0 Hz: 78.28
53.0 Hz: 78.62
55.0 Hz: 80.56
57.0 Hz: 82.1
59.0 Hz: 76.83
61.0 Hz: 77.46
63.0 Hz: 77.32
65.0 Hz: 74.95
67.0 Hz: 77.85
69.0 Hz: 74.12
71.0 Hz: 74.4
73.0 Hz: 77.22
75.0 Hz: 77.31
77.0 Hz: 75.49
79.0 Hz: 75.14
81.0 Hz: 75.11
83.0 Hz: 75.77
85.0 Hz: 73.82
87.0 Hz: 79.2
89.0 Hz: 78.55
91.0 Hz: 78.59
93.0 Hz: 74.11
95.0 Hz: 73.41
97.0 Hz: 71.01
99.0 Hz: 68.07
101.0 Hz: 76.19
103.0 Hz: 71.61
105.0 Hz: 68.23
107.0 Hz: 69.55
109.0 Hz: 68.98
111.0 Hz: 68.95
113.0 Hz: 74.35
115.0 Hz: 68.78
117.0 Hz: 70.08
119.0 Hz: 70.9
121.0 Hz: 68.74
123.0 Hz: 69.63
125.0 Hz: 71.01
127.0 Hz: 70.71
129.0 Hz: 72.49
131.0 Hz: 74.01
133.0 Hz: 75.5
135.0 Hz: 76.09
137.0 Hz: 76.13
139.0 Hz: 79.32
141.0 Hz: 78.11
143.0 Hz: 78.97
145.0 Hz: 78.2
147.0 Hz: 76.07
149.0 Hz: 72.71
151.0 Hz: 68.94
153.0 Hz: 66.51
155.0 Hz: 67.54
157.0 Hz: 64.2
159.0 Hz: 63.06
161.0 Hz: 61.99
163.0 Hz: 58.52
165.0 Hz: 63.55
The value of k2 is 4883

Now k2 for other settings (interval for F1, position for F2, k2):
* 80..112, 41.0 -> 5166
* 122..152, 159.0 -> 4700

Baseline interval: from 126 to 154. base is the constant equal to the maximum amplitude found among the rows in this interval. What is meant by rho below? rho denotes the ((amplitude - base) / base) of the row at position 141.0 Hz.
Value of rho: -0.02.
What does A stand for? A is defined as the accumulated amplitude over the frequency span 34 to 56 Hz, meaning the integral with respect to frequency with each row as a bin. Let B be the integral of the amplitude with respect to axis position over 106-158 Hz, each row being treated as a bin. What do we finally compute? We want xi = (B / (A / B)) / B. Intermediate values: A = 1636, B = 3753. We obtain 2.3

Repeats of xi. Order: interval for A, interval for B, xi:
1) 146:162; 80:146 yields 4.5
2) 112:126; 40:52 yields 0.9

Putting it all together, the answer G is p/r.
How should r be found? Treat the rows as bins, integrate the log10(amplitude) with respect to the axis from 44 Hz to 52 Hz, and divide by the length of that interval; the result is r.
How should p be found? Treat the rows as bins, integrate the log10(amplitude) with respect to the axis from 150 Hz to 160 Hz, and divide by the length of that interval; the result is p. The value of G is 0.96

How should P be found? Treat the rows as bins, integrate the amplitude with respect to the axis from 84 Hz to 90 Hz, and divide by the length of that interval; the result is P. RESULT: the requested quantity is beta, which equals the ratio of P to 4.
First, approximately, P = 77.2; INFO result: 19.3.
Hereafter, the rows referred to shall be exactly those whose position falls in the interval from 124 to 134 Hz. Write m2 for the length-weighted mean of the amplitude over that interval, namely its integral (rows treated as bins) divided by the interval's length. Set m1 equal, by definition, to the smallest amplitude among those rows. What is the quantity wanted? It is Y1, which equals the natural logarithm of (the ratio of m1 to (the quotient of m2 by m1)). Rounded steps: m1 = 70.71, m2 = 73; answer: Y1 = 4.230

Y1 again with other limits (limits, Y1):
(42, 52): 4.329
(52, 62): 4.312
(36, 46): 3.982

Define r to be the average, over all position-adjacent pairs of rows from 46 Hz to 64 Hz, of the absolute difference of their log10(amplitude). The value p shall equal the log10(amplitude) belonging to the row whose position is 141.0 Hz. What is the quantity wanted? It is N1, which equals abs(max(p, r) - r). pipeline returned 1.885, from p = 1.89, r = 0.0077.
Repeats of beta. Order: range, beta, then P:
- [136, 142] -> 19.5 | 77.9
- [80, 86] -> 18.7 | 74.9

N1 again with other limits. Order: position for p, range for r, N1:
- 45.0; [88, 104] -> 1.868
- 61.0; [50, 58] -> 1.882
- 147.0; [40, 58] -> 1.869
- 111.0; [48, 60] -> 1.827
